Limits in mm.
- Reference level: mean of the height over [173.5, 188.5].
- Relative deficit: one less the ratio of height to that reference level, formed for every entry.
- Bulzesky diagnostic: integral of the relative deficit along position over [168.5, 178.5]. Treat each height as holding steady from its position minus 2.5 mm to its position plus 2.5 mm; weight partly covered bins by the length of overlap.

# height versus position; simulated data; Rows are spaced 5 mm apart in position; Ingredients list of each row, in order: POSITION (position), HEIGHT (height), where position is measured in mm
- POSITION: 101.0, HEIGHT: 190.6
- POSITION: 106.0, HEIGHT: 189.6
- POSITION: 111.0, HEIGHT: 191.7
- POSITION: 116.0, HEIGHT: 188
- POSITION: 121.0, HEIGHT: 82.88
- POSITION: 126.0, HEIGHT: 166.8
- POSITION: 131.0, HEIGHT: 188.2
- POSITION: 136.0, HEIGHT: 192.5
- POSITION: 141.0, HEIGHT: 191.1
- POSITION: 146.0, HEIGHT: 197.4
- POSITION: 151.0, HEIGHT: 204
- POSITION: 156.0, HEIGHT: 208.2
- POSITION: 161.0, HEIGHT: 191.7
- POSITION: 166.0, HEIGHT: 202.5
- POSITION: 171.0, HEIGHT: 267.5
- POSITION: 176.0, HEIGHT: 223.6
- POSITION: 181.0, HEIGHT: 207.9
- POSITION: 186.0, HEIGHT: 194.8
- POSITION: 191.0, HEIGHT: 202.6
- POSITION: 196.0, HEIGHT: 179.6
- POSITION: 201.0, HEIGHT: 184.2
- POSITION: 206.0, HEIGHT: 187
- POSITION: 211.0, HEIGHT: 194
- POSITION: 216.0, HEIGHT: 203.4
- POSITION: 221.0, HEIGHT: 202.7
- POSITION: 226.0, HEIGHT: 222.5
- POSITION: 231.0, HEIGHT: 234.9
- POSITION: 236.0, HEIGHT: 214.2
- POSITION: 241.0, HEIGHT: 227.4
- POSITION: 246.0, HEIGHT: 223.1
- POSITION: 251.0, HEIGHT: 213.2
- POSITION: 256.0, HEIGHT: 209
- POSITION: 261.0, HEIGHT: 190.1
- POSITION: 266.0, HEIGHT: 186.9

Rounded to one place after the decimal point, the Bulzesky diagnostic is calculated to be -1.8 mm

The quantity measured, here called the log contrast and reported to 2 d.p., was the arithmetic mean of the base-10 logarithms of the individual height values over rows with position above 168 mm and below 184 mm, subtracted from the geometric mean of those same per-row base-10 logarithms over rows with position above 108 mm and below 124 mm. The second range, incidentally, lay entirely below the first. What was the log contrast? -0.21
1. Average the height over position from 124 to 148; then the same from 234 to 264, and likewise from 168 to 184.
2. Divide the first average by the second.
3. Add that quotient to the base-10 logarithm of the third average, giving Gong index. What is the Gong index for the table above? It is 3.25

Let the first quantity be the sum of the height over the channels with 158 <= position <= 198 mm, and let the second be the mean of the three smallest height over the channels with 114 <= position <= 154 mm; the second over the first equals 0.087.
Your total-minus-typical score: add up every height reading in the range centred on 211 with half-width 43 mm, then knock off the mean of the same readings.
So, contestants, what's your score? 3372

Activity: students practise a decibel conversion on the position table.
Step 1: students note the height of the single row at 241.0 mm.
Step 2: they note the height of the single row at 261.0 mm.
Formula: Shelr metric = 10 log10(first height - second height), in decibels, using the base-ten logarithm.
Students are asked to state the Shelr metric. 15.7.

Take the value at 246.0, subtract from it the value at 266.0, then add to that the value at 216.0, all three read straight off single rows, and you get 240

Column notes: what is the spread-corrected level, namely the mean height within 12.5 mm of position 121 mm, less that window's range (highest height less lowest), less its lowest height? -28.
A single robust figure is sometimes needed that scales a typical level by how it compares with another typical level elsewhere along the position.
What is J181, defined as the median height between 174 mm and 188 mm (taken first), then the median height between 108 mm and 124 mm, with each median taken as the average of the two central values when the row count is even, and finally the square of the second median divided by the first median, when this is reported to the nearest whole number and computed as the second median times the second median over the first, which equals 170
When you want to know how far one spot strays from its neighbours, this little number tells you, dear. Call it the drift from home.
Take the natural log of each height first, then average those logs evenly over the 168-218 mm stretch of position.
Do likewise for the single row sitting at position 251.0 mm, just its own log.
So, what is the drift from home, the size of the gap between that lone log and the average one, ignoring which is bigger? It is 0.048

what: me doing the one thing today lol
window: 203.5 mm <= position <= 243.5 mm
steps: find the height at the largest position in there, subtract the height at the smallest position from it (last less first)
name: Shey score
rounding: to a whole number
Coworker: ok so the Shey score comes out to 40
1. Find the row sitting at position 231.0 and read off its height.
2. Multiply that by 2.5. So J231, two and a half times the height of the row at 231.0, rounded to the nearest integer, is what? 587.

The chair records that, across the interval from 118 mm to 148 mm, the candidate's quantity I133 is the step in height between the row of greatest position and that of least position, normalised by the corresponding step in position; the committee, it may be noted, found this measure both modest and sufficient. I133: 5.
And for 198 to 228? 2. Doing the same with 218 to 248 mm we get 1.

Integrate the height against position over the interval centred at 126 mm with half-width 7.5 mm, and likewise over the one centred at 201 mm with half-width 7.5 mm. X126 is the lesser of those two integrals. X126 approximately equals 2189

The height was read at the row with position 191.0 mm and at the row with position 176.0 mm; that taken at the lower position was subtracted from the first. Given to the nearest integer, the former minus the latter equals -21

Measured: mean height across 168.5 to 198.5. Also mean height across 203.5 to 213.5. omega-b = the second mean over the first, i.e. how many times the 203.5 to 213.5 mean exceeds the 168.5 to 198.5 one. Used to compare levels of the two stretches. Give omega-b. 0.90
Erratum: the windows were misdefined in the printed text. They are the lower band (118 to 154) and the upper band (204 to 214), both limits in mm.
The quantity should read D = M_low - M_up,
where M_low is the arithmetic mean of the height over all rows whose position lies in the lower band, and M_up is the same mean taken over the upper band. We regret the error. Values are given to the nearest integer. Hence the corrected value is -16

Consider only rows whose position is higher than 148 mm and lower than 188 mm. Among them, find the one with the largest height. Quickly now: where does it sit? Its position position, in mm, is 171.0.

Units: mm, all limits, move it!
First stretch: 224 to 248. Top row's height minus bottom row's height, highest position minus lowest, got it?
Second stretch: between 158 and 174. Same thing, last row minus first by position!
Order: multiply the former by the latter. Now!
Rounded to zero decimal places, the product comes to 45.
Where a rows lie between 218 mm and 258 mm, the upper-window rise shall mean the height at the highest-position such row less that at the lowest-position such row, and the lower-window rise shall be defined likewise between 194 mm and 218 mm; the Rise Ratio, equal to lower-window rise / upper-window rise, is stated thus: 3.8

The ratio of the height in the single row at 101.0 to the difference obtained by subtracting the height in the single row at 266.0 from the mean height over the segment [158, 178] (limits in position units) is 6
